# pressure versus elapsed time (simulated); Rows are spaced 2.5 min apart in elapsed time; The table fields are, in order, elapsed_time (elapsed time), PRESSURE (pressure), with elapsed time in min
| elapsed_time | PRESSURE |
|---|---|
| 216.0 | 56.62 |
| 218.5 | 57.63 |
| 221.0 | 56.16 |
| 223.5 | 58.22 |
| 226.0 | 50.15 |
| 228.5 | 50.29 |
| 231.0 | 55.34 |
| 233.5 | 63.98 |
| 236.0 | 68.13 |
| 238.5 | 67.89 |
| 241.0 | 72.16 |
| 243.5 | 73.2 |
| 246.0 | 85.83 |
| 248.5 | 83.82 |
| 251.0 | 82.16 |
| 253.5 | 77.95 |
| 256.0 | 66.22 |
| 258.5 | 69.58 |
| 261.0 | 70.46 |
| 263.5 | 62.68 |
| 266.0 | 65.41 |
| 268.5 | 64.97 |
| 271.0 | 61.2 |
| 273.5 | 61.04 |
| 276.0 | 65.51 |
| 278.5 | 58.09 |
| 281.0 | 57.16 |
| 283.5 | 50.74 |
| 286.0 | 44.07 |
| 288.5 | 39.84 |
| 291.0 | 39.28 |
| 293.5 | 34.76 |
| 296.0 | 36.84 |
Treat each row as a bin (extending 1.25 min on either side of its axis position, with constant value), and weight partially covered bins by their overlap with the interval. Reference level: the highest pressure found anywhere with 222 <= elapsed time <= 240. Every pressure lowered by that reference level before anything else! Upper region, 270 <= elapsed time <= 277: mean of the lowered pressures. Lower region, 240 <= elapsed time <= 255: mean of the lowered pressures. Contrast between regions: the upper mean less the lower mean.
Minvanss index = -17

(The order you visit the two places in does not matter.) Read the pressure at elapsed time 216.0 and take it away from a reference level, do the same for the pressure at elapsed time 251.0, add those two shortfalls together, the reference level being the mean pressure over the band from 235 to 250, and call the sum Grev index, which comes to 12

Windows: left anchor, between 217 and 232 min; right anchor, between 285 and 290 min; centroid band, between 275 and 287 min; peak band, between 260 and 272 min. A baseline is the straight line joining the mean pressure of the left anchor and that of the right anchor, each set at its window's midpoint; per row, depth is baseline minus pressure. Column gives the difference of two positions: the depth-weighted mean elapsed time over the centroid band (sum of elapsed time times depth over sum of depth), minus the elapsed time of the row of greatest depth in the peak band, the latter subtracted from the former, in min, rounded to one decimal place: 15.6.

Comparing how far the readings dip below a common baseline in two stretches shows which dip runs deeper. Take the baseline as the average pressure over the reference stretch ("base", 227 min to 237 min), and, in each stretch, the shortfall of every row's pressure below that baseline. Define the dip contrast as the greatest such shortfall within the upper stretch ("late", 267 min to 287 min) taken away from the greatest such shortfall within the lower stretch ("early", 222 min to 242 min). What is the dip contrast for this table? -6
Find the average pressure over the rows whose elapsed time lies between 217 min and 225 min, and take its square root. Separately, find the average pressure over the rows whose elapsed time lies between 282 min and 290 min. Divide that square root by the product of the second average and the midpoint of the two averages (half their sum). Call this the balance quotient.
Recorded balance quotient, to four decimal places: 0.0033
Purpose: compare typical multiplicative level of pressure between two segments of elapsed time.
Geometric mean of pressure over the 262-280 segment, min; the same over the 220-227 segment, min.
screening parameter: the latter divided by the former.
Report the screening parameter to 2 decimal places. 0.87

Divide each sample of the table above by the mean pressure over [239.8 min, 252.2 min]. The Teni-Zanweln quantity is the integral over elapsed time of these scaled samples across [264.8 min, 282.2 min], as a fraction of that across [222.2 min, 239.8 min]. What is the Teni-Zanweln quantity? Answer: 1.0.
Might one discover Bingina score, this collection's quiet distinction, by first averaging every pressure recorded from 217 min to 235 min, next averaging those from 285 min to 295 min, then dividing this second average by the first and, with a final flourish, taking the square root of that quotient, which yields 0.84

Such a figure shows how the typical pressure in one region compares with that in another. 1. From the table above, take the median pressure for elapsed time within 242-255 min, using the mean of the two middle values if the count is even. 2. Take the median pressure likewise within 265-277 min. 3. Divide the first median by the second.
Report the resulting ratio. 1.3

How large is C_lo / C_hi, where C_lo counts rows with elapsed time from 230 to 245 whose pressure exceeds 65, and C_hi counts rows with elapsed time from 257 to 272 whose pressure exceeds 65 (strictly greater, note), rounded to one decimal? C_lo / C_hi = 1.3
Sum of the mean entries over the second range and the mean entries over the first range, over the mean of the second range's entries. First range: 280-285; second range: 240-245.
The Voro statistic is 1.7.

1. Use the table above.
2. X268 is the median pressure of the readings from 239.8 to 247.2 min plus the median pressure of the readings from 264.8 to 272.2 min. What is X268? 138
